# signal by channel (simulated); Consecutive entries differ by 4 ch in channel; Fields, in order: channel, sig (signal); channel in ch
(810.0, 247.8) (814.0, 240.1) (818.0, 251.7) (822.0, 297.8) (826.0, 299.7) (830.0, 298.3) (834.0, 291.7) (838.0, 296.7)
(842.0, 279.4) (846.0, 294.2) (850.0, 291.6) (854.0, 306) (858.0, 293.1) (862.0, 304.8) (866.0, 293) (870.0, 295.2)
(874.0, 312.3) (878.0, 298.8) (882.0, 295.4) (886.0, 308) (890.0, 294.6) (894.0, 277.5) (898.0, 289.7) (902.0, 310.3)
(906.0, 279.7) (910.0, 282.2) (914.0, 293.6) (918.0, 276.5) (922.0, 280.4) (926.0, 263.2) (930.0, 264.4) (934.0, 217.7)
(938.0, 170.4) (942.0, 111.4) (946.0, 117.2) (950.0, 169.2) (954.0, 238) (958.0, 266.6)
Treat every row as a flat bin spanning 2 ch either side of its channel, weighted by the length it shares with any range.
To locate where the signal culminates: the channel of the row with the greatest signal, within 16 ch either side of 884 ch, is 874.0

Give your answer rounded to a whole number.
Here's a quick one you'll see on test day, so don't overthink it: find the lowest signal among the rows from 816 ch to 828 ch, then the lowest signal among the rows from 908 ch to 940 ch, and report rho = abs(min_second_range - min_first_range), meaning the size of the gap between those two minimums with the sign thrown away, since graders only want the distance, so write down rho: 81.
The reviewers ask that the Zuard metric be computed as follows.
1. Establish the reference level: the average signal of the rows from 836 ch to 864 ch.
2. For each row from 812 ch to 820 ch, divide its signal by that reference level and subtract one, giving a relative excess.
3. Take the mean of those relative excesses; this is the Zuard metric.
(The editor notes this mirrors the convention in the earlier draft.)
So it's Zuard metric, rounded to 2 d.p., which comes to -0.17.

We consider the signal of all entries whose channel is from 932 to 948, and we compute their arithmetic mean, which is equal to 154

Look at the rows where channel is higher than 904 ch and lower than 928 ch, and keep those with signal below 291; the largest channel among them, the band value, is 926.0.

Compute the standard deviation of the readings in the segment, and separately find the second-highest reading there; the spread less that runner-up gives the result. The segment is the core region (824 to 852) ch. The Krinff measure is -292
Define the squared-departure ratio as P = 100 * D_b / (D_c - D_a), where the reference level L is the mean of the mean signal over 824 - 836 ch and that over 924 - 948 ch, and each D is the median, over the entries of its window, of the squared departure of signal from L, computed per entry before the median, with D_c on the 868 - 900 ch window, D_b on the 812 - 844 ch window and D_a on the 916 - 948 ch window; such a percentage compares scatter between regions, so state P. 176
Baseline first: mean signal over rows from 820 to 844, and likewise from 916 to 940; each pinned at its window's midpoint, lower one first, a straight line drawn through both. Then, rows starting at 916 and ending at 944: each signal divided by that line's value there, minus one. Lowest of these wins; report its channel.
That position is 942.0 ch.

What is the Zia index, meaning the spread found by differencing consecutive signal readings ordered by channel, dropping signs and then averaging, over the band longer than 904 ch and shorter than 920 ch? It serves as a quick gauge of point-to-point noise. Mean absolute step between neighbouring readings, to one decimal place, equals 10.3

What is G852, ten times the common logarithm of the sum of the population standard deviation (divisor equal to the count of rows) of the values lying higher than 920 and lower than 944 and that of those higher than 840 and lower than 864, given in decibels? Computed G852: 18.4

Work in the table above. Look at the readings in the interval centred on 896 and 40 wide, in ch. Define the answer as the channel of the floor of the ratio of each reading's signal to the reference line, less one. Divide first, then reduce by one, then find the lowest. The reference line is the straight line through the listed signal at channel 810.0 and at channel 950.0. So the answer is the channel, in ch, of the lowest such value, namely 894.0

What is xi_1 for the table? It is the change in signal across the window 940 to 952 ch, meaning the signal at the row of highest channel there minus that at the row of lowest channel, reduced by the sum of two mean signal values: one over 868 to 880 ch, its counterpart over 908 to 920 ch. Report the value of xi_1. -528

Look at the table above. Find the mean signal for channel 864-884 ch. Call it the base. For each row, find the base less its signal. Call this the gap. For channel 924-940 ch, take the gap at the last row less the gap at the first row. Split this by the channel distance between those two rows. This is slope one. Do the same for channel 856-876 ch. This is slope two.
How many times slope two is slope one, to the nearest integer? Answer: -6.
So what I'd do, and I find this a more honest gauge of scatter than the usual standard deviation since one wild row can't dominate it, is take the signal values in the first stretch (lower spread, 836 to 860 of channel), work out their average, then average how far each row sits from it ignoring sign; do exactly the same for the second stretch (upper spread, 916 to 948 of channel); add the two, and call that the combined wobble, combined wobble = 65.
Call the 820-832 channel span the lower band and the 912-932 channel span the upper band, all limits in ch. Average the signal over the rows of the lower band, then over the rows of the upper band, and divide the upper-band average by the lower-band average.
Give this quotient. 0.92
